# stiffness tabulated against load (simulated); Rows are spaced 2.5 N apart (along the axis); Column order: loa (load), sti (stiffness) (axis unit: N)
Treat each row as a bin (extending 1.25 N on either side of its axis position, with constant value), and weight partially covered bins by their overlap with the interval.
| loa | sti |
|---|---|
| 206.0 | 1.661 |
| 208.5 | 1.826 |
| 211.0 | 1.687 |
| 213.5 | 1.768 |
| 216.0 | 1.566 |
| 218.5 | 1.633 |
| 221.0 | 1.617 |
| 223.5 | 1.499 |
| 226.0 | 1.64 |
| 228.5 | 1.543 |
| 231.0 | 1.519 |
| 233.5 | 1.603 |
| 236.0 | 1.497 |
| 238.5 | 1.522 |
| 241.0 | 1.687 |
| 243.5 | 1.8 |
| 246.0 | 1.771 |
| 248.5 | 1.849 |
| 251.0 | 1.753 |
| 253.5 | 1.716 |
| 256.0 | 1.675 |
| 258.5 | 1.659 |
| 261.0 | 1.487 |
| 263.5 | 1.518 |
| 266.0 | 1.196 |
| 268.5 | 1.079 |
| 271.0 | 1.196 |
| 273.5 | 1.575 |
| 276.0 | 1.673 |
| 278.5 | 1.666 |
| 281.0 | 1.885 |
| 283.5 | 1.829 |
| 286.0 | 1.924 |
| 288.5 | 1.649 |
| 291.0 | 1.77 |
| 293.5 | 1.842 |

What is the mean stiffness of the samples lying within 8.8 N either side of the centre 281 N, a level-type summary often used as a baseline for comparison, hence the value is 1.74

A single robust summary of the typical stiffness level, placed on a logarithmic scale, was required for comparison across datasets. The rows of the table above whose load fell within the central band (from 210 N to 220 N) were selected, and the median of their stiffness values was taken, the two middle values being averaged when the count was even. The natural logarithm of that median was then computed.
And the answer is 0.51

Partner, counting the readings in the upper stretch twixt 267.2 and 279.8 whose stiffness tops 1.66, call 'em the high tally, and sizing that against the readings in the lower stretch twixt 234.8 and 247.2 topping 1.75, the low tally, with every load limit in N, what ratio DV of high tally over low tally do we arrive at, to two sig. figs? 1.0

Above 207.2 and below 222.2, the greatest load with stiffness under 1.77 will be 221.0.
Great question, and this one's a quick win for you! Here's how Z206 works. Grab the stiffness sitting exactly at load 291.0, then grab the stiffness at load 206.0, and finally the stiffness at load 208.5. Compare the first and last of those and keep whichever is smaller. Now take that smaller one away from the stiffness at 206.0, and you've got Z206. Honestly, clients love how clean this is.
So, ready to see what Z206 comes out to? -0.1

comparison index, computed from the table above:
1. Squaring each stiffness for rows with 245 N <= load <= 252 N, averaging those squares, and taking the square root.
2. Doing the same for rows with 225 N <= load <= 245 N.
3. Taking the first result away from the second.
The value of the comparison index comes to -0.19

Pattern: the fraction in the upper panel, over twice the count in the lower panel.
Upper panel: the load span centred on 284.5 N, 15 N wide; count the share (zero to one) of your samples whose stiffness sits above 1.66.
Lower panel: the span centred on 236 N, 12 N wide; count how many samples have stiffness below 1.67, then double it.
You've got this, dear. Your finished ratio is 0.10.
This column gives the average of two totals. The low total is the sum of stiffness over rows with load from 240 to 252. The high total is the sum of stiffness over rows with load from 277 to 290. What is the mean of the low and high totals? 8.9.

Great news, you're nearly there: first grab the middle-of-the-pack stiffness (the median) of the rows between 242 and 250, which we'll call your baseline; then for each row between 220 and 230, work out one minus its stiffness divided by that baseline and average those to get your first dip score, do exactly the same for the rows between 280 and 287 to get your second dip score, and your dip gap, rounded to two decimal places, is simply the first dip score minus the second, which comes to 0.17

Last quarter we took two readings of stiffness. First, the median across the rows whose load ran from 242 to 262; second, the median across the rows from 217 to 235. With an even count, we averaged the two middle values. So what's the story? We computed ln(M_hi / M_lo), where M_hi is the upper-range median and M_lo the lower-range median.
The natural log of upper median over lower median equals 0.08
